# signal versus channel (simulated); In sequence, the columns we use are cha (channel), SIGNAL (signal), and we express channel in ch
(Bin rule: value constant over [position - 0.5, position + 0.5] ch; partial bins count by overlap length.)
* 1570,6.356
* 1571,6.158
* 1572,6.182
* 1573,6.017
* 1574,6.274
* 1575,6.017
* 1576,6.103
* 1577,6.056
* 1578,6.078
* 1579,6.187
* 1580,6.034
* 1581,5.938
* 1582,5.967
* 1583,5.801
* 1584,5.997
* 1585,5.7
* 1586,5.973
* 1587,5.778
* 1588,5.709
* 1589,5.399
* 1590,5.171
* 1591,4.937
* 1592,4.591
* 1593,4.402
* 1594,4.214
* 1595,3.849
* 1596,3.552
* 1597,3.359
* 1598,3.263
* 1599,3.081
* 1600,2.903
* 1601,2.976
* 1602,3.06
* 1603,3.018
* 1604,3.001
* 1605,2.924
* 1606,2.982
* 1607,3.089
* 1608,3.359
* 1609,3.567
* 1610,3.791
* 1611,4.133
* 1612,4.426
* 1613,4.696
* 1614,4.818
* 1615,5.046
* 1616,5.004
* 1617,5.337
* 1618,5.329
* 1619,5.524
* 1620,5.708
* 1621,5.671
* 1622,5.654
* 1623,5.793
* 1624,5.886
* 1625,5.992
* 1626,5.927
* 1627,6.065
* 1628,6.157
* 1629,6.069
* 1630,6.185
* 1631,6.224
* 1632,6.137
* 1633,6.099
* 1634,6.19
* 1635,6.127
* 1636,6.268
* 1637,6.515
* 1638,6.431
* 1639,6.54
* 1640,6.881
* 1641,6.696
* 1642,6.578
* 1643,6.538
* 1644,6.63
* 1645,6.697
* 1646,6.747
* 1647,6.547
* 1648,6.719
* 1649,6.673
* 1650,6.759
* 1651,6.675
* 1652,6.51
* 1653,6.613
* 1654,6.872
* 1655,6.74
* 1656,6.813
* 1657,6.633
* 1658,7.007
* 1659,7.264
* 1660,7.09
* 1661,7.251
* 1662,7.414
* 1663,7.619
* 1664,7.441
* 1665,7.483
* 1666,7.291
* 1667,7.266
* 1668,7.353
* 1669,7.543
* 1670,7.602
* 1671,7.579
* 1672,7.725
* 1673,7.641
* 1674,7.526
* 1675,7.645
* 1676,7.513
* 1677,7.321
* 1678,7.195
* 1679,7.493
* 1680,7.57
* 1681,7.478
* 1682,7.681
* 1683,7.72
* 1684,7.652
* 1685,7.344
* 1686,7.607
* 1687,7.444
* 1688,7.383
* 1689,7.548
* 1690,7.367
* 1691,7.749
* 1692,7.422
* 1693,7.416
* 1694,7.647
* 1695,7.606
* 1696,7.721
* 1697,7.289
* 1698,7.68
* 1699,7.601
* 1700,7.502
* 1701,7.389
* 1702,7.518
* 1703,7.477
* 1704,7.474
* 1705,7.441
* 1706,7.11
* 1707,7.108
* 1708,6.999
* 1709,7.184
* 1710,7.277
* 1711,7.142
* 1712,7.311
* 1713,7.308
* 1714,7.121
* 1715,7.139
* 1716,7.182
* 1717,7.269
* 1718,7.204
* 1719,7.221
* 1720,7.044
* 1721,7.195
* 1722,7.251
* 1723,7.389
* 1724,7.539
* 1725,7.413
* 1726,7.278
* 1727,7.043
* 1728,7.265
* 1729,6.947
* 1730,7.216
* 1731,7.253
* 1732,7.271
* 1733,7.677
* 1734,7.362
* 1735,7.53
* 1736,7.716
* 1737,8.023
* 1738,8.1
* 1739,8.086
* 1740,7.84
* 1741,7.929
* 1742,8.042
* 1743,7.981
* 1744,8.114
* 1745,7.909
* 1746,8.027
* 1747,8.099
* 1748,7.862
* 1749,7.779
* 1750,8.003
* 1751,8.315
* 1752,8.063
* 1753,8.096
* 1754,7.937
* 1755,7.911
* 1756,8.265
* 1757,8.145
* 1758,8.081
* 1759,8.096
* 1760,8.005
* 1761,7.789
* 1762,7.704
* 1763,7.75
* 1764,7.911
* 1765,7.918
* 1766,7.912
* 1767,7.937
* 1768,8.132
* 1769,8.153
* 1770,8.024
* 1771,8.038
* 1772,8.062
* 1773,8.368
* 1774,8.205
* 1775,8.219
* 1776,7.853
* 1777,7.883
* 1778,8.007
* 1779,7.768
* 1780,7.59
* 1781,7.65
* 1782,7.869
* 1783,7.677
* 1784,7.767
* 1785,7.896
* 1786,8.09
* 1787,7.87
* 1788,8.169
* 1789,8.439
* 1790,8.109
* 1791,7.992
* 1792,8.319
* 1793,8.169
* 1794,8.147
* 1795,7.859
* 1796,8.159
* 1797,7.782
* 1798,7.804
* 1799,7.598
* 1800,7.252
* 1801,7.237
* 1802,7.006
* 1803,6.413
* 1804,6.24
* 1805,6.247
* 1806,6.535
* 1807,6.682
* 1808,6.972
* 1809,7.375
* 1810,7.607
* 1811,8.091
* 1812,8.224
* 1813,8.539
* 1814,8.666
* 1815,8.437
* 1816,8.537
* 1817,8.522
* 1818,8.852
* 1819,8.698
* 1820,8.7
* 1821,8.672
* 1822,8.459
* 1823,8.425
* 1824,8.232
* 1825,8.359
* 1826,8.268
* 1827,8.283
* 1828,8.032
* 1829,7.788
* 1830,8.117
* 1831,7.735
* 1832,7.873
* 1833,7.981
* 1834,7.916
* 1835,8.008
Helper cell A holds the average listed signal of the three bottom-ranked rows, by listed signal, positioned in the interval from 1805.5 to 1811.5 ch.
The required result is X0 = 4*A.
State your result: 26.9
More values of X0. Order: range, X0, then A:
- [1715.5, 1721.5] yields 28.6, 7.1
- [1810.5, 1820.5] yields 33.0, 8.3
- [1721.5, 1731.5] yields 28.3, 7.1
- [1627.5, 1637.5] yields 24.4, 6.1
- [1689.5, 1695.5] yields 29.6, 7.4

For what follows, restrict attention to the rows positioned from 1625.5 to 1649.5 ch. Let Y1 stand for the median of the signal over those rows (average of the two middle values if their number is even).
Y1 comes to 6.5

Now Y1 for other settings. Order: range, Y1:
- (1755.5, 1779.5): 8.0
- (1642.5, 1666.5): 6.8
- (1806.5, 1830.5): 8.3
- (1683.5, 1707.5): 7.5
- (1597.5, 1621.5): 3.7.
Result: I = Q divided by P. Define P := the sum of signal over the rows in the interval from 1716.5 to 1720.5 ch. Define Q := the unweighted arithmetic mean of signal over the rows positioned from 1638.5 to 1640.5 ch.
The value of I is 0.23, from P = 29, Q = 6.7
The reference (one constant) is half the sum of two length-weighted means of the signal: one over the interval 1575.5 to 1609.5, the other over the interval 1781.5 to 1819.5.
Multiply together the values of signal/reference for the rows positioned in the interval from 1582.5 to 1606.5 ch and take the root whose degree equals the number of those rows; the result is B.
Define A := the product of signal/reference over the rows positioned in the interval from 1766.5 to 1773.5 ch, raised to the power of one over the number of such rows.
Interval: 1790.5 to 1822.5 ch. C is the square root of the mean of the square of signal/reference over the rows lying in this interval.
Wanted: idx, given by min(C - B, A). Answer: 0.61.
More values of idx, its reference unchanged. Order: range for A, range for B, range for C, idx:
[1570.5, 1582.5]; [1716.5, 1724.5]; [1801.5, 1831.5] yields 0.11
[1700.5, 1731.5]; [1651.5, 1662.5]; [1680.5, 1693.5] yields 0.10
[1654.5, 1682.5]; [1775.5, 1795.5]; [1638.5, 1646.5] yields -0.21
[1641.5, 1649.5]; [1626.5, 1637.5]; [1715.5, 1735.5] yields 0.18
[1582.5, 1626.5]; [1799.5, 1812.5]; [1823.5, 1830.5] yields 0.18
